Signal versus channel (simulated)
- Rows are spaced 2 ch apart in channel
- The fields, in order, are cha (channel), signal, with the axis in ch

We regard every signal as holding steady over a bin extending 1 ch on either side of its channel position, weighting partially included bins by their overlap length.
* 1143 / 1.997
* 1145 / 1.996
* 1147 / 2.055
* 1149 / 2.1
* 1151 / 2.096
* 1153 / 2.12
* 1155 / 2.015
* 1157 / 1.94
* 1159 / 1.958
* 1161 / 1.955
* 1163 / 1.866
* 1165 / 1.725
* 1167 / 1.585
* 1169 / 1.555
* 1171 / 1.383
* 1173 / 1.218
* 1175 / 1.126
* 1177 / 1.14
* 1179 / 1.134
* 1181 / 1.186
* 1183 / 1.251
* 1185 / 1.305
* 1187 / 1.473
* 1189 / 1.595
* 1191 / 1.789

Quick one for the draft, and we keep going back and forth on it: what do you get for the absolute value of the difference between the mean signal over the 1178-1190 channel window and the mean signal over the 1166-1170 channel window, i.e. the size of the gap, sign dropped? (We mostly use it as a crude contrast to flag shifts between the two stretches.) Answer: 0.2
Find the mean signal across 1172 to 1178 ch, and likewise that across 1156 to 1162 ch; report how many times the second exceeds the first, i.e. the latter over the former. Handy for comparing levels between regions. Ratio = 1.7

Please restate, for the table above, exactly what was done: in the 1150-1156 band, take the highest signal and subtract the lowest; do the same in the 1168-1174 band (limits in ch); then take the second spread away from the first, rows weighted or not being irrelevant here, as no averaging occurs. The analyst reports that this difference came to -0.23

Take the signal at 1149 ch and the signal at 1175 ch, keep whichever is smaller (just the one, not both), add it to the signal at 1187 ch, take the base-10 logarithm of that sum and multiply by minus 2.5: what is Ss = -1.04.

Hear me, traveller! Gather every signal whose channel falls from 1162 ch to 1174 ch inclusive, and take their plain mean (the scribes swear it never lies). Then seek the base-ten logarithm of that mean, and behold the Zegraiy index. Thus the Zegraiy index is 0.19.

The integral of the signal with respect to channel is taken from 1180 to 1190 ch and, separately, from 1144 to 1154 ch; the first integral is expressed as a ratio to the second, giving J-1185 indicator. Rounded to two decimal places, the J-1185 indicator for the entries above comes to 0.66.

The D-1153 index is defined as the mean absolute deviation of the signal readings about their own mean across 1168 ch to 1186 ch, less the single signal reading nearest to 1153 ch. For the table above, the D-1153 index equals -2.01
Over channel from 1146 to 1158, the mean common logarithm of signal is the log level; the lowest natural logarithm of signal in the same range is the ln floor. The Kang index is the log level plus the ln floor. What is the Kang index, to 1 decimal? 1.0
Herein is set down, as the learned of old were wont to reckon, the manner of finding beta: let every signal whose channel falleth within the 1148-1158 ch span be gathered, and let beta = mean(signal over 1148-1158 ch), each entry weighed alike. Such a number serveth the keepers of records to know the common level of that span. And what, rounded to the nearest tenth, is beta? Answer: 2.1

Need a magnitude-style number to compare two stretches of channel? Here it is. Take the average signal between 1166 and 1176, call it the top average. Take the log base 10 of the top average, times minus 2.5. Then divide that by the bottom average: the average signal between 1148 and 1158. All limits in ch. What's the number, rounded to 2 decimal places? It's -0.17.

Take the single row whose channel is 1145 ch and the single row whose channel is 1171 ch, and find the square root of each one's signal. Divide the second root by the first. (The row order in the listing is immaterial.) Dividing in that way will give 0.83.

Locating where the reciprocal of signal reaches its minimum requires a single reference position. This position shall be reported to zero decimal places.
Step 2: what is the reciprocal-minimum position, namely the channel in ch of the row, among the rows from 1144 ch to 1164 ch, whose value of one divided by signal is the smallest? 1153 ch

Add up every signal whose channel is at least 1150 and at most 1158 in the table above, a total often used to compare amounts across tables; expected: 8.2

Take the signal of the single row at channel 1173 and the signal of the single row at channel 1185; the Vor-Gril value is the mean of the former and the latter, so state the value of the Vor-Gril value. 1.26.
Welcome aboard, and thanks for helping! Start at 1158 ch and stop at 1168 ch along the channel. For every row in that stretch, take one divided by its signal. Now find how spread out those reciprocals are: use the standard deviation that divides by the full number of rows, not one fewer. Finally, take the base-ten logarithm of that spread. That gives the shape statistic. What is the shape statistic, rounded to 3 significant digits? -1.34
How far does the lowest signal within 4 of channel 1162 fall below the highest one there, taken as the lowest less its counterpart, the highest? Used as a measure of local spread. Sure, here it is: -0.23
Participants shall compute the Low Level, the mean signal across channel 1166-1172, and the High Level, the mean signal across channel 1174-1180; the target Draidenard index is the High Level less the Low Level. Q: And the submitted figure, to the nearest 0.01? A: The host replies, -0.37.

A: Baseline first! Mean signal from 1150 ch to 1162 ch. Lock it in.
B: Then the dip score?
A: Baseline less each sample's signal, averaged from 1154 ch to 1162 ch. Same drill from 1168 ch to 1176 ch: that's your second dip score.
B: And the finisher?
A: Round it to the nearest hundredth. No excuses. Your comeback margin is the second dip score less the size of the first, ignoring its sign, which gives 0.65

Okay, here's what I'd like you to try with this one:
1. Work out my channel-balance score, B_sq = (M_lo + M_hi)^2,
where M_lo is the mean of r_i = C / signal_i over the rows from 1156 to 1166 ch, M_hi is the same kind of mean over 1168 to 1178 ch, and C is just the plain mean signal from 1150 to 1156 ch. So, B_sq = 7.5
